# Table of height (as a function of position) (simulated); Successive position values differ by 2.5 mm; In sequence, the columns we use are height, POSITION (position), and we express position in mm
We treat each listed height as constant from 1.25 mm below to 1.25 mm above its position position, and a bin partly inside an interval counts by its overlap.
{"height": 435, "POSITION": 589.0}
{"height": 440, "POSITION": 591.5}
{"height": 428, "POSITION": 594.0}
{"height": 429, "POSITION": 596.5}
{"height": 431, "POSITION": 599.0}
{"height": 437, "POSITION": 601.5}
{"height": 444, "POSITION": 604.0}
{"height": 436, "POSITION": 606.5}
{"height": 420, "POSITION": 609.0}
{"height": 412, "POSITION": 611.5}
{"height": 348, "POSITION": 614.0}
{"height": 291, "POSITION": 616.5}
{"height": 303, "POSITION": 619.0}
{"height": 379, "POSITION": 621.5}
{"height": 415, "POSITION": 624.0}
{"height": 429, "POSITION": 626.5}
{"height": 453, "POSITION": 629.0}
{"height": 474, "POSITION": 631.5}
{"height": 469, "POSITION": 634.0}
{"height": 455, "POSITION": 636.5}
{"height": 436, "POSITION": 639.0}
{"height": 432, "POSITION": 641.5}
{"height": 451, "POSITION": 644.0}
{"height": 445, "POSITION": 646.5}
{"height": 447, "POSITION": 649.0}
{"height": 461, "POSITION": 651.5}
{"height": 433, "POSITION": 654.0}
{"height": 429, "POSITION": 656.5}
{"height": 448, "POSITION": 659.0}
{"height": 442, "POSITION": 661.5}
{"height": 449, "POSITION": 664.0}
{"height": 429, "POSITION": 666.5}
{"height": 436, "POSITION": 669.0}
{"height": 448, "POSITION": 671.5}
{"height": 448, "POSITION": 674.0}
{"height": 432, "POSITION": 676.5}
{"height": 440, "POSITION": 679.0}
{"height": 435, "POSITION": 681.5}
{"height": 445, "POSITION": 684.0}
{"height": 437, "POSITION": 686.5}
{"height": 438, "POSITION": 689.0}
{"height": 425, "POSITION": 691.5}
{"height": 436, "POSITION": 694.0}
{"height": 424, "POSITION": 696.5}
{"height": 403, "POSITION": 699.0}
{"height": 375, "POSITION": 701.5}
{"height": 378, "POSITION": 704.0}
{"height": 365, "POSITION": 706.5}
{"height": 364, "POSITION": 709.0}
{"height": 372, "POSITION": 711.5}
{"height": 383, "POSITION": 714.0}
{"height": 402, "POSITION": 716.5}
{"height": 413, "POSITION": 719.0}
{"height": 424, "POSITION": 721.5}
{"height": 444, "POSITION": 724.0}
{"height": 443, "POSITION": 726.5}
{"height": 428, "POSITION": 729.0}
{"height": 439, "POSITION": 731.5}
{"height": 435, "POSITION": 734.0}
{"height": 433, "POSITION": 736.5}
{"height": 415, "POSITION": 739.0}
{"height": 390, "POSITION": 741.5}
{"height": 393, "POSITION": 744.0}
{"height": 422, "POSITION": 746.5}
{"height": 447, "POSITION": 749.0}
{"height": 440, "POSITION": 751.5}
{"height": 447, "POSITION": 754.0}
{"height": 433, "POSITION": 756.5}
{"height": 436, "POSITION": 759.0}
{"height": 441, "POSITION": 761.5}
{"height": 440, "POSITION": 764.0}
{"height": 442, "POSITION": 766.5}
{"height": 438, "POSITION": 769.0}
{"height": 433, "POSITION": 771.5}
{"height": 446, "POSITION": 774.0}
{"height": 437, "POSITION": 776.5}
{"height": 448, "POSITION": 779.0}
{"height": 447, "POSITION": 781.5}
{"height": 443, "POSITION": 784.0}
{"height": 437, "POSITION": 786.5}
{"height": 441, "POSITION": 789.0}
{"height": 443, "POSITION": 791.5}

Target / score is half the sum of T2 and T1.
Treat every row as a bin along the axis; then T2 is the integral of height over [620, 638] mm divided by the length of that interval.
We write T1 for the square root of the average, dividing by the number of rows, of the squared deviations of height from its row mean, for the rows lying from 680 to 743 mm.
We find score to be 232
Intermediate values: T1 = 27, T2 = 437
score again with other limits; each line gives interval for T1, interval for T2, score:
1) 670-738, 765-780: 234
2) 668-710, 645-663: 236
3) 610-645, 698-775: 237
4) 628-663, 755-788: 227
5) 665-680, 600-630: 202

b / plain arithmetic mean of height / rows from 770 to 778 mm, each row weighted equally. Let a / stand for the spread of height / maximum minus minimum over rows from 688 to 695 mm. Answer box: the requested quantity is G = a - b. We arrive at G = -426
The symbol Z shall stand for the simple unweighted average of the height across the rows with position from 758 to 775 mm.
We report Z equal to 439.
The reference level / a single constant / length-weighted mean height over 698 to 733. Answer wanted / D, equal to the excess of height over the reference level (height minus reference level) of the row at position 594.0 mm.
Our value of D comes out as 25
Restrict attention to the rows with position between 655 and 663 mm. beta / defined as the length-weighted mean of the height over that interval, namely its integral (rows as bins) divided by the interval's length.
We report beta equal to 440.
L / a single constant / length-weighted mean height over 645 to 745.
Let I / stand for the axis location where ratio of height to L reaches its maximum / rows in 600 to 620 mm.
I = 604.0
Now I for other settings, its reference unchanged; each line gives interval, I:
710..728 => 724.0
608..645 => 631.5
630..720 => 631.5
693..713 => 694.0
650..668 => 651.5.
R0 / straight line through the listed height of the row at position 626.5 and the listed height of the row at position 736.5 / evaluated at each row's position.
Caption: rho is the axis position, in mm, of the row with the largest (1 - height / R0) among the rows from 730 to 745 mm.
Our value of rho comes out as 741.5 mm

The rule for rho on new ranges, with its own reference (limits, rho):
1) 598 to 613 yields 611.5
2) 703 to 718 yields 709.0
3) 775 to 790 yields 786.5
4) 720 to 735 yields 721.5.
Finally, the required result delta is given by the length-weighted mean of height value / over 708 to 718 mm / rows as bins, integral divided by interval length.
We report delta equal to 381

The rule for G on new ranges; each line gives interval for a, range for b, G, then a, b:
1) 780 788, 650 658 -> -431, 10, 441.0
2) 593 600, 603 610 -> -430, 3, 433.3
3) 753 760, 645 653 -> -437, 14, 451.0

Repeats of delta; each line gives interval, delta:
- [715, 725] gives 419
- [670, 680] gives 442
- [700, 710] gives 371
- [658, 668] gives 442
